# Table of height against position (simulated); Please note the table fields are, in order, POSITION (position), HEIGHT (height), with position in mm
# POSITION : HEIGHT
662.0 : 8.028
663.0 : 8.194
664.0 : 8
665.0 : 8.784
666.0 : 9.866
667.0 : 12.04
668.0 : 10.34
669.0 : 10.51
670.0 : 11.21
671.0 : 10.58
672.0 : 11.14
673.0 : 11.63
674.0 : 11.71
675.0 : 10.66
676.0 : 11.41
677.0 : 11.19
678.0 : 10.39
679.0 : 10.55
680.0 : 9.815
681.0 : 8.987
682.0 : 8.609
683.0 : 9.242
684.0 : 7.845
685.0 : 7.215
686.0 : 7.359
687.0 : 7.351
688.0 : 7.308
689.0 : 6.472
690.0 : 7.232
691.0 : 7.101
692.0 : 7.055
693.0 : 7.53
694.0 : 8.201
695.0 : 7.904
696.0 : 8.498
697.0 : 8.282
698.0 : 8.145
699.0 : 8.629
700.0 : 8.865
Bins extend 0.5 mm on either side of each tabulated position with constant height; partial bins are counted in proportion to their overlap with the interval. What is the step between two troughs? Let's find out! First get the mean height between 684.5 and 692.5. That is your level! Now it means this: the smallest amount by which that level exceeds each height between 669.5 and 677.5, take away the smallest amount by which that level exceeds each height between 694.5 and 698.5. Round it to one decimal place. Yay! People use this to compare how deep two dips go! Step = -3.2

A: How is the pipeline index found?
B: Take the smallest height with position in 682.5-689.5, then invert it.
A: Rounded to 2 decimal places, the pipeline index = 0.15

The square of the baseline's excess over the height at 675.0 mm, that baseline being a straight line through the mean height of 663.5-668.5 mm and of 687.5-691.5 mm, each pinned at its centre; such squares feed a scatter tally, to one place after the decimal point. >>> 3.7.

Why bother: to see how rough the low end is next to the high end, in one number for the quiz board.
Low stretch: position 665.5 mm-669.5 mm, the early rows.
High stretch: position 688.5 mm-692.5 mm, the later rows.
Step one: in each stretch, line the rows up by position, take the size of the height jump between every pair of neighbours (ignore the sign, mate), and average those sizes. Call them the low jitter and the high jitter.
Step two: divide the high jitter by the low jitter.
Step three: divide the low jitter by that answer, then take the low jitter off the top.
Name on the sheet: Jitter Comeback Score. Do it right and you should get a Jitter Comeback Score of 4.5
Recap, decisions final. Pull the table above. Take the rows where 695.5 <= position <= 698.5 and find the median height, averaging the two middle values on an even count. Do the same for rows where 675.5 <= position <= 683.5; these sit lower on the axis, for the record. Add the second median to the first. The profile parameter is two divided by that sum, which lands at 0.109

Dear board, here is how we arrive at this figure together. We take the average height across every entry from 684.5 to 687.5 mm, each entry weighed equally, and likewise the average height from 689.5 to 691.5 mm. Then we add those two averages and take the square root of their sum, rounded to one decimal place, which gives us 3.8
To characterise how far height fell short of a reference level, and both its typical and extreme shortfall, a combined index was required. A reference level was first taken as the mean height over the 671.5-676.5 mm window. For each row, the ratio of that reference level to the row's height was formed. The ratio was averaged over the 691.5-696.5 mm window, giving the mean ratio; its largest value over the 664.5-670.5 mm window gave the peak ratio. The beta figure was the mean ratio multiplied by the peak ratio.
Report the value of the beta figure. 1.9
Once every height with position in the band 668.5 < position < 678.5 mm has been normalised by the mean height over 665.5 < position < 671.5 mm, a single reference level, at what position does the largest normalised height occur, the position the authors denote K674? 674.0 mm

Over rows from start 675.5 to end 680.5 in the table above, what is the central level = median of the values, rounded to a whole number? 11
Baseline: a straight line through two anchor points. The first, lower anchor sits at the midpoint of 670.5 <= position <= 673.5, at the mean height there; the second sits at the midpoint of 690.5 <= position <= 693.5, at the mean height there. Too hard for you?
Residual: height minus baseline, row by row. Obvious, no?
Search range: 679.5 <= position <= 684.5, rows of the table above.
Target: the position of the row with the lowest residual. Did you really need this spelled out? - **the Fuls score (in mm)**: 684.0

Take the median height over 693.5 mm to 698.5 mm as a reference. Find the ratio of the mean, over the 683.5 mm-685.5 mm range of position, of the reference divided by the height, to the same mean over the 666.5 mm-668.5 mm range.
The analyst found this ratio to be 1.5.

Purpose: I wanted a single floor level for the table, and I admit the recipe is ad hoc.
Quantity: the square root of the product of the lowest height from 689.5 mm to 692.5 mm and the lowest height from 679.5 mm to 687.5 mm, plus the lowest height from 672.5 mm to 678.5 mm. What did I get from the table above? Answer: 17.5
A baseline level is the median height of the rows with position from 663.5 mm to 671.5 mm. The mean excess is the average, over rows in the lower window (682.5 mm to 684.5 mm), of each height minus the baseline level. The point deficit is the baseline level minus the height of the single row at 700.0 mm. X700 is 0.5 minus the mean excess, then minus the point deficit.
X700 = 0.8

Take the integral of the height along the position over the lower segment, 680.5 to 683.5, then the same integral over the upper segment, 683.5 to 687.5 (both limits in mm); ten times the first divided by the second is 9.0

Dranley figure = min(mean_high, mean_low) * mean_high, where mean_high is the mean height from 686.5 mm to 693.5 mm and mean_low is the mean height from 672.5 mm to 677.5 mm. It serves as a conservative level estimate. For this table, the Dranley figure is 51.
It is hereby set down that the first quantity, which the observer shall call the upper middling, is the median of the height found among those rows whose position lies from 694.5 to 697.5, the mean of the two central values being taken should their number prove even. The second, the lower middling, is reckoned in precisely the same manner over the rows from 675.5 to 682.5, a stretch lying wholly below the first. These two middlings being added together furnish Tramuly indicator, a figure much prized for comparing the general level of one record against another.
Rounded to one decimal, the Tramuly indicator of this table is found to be 18.7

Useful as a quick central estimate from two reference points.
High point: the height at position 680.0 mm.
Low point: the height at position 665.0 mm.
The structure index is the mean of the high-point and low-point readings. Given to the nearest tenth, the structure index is 9.3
